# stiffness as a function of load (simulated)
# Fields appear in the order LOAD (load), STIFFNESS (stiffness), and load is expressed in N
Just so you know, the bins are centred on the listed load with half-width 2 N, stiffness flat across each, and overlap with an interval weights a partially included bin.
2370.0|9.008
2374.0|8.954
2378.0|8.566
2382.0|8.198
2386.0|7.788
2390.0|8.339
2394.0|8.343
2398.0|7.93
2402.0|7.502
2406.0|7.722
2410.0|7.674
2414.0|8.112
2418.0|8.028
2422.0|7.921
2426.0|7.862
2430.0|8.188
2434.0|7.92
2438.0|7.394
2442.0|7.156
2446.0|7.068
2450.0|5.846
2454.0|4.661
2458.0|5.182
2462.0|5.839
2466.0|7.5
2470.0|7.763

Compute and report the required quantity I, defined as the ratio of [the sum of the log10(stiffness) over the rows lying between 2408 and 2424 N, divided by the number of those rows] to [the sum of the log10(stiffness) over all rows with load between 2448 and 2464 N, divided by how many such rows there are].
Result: 1.23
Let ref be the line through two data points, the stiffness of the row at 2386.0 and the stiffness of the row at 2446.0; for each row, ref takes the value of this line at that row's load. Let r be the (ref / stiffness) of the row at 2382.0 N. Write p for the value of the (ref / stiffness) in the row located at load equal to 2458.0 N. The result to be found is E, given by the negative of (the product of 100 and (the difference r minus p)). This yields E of 38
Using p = 1.34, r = 0.96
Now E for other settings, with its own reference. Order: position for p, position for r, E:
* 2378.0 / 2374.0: 3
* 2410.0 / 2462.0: -20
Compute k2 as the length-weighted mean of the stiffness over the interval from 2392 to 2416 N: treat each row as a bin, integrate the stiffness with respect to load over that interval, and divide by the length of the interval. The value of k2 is 7.88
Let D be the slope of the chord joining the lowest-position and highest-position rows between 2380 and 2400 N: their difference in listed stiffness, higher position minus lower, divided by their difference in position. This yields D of -0.02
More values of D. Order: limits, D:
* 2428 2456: -0.15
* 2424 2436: 0.01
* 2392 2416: -0.01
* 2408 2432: 0.03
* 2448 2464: 0.00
